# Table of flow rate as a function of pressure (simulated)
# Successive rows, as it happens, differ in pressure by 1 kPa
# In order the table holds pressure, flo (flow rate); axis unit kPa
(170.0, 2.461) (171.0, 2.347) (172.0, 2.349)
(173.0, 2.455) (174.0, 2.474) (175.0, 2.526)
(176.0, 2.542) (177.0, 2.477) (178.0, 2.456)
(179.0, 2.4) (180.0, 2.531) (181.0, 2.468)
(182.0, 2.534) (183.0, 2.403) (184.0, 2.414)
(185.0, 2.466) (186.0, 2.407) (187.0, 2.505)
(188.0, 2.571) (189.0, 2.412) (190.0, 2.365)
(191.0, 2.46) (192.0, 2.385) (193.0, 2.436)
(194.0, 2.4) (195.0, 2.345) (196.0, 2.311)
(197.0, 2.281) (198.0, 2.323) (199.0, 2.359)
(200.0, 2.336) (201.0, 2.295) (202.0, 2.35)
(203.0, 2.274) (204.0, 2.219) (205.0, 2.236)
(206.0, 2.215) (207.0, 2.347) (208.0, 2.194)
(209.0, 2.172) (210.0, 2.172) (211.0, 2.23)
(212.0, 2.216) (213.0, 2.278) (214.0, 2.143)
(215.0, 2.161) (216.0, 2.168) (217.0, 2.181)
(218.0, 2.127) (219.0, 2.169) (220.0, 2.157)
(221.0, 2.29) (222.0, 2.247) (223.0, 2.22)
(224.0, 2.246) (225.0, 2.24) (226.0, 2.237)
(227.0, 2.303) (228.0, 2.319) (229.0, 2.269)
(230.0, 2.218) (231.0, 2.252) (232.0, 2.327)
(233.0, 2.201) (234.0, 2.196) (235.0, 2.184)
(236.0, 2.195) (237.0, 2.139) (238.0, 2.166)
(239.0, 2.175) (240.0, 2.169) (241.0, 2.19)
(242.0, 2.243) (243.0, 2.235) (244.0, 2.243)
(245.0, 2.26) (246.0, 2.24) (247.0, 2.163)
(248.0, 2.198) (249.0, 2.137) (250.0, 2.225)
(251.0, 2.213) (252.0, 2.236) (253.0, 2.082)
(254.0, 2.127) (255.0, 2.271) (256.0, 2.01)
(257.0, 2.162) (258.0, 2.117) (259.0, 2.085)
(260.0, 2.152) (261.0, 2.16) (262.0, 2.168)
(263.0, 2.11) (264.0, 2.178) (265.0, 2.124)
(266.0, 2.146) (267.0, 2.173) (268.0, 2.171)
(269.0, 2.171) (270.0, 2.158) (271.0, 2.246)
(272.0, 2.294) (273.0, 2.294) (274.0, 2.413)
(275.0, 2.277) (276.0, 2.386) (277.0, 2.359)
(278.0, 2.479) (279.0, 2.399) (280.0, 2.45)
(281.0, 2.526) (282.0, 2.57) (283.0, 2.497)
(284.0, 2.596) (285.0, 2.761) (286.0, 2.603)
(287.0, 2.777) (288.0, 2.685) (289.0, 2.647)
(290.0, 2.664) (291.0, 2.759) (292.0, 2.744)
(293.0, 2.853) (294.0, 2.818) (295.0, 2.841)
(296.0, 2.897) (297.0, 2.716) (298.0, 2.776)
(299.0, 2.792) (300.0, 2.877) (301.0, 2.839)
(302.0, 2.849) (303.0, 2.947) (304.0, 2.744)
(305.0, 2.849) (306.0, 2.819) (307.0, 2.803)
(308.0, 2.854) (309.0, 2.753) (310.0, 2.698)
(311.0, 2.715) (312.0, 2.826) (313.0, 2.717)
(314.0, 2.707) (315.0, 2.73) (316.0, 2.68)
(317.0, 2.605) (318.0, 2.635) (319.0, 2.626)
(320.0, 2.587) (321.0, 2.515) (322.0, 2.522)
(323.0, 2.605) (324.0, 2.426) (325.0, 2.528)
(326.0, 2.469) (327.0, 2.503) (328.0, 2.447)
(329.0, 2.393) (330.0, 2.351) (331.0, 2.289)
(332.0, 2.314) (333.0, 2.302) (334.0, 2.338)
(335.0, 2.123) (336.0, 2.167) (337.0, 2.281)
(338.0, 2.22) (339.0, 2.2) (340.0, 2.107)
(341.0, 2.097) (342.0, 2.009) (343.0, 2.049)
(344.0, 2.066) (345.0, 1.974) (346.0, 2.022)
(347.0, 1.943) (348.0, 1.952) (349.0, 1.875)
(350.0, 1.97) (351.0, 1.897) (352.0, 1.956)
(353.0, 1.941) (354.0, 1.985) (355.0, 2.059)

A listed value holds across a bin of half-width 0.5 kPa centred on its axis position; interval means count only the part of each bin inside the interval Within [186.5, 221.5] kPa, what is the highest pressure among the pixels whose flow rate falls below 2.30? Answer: 221.0 kPa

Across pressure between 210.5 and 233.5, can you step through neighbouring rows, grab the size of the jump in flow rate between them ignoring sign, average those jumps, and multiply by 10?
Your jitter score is 0.46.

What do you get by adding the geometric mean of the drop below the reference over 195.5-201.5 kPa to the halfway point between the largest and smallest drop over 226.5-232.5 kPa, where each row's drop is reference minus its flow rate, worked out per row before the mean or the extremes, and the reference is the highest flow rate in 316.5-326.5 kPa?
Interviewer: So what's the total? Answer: 0.68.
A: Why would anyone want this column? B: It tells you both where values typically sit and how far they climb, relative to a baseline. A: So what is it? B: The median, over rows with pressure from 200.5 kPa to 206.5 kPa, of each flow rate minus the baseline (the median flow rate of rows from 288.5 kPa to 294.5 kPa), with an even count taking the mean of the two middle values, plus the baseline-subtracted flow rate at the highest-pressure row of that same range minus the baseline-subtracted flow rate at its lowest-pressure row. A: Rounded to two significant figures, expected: -0.58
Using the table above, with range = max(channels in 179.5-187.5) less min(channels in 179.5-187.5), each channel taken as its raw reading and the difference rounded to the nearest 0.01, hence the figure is 0.13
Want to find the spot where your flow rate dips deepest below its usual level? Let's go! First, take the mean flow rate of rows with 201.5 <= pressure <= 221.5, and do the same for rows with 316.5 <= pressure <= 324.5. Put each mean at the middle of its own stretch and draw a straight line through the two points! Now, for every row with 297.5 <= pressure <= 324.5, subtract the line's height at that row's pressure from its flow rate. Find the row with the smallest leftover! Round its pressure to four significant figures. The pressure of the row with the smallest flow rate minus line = 324.0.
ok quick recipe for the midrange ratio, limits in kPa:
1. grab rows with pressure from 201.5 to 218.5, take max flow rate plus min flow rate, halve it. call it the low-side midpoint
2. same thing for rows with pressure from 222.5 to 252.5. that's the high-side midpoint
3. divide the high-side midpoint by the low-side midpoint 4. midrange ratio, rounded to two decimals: 1.00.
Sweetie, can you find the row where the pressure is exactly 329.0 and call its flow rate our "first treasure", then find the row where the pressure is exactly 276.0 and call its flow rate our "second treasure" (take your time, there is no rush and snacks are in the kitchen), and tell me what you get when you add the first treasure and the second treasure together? 4.78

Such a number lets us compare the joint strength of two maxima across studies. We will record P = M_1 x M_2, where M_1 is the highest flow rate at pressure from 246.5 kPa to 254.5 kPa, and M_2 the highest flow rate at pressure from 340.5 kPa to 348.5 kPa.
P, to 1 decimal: 4.7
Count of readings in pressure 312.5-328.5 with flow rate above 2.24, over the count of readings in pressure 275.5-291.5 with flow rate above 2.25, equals 1.0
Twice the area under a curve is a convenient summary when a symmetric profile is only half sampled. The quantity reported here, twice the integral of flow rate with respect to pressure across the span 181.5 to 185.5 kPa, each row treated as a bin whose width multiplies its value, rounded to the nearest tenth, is 19.6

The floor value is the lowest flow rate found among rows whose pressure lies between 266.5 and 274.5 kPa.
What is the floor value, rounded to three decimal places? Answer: 2.158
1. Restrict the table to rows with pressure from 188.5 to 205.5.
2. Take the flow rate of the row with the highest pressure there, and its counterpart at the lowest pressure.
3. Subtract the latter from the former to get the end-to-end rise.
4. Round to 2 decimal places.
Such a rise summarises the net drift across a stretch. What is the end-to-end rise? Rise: -0.18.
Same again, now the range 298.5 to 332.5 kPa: -0.48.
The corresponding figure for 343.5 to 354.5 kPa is -0.08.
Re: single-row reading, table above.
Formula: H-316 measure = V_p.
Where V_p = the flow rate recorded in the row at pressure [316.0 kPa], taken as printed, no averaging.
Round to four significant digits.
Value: 2.680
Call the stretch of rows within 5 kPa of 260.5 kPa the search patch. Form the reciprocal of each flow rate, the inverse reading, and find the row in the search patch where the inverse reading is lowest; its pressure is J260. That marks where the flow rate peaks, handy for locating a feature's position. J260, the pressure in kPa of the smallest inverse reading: 264.0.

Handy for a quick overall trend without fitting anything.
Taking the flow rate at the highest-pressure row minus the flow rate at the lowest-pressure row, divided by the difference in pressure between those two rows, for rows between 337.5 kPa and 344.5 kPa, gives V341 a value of -0.0257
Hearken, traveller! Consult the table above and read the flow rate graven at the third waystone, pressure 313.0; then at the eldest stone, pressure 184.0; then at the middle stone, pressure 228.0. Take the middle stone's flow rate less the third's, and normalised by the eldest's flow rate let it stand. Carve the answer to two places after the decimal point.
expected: -0.16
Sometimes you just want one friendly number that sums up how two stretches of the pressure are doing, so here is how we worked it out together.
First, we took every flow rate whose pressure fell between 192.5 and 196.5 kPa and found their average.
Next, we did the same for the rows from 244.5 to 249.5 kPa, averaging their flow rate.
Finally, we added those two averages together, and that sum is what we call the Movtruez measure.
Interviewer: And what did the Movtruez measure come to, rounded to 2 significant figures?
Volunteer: 4.6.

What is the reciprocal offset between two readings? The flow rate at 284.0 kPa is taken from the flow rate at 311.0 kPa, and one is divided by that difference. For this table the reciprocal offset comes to 8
